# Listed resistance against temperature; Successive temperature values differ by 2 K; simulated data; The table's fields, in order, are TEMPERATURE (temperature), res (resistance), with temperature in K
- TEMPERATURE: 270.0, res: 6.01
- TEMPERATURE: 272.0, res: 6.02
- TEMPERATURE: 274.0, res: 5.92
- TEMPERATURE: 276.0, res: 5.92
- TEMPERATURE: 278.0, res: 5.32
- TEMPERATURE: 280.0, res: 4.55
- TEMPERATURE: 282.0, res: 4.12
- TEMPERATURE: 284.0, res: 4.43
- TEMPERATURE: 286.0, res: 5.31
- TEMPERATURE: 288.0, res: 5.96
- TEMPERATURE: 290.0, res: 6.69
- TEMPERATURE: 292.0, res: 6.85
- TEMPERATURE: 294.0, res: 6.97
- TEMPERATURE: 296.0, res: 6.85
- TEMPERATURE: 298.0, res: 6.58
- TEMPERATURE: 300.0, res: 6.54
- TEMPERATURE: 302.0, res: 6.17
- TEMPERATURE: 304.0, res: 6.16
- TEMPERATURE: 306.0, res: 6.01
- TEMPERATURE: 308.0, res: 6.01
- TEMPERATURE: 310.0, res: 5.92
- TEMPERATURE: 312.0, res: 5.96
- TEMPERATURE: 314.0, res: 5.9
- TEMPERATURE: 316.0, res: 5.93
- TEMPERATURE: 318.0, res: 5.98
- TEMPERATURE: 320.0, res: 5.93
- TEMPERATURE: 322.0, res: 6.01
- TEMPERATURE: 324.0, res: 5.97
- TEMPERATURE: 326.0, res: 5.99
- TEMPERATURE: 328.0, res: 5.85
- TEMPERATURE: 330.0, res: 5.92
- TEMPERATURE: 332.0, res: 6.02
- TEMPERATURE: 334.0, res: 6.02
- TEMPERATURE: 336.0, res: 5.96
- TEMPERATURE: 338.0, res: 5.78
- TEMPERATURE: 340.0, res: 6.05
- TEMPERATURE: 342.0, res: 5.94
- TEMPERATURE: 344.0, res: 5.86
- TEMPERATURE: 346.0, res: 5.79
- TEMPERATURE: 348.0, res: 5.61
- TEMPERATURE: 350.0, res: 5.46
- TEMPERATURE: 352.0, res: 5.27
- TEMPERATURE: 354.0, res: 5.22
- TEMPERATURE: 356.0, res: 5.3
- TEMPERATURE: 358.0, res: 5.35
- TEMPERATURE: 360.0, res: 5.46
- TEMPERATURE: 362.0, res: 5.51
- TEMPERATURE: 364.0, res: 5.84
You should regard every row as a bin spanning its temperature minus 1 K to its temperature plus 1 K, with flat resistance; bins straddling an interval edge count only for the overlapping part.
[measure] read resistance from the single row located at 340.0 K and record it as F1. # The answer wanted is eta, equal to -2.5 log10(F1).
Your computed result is -1.954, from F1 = 6.05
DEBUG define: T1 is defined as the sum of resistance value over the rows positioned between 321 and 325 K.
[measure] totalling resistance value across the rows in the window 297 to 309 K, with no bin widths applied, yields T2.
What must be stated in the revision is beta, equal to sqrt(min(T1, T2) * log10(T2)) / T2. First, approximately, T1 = 12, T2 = 37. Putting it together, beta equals 0.12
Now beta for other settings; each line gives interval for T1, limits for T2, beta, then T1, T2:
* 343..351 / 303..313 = 0.19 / 23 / 30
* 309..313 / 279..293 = 0.11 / 12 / 38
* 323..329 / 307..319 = 0.15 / 18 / 36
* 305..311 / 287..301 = 0.12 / 18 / 46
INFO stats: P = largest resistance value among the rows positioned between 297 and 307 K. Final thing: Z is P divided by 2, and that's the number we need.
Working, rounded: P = 6.58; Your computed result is 3.29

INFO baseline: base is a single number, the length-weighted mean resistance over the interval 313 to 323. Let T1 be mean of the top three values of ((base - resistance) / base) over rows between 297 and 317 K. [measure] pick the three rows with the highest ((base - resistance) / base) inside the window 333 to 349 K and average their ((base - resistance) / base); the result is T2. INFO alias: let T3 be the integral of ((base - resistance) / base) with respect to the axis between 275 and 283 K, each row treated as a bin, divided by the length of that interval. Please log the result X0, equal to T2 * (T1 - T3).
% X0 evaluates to -0.0059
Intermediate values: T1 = 0.01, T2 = 0.0375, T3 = 0.16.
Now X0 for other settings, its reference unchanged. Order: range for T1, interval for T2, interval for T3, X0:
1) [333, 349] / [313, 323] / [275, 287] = -0.0007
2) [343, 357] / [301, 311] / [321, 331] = -0.0006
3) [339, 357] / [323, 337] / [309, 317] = 0.0008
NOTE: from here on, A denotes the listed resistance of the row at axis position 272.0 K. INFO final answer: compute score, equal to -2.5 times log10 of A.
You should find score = -1.95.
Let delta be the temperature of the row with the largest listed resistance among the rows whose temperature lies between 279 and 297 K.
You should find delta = 294.0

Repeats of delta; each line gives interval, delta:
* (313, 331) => 322.0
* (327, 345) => 340.0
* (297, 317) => 298.0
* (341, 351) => 342.0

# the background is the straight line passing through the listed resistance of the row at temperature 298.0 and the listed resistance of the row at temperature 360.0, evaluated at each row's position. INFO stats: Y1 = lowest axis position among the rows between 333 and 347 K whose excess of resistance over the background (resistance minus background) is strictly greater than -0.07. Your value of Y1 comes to 334.0 K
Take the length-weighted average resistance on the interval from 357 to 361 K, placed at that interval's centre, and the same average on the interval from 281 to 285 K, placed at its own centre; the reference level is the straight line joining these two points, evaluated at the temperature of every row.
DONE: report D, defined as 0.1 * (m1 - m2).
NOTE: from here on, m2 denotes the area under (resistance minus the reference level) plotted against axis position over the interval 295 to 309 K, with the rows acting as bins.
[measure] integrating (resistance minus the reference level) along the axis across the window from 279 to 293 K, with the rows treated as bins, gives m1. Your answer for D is -0.9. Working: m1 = 15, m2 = 24.8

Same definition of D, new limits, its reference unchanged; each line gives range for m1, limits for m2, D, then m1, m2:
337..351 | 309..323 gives -0.8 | 8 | 16.5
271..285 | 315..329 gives -0.2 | 14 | 15.4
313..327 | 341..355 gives 1.1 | 16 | 4.9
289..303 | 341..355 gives 2.6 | 31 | 4.9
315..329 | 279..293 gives 0.0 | 15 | 15.3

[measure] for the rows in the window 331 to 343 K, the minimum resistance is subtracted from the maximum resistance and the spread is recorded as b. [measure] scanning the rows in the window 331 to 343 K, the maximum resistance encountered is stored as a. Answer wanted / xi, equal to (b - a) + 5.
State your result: -0.78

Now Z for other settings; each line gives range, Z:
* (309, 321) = 2.99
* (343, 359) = 2.93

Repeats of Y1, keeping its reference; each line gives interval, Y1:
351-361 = 360.0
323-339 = 332.0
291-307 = 292.0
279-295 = 290.0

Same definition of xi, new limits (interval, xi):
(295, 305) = -1.16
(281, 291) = 0.88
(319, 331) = -0.85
